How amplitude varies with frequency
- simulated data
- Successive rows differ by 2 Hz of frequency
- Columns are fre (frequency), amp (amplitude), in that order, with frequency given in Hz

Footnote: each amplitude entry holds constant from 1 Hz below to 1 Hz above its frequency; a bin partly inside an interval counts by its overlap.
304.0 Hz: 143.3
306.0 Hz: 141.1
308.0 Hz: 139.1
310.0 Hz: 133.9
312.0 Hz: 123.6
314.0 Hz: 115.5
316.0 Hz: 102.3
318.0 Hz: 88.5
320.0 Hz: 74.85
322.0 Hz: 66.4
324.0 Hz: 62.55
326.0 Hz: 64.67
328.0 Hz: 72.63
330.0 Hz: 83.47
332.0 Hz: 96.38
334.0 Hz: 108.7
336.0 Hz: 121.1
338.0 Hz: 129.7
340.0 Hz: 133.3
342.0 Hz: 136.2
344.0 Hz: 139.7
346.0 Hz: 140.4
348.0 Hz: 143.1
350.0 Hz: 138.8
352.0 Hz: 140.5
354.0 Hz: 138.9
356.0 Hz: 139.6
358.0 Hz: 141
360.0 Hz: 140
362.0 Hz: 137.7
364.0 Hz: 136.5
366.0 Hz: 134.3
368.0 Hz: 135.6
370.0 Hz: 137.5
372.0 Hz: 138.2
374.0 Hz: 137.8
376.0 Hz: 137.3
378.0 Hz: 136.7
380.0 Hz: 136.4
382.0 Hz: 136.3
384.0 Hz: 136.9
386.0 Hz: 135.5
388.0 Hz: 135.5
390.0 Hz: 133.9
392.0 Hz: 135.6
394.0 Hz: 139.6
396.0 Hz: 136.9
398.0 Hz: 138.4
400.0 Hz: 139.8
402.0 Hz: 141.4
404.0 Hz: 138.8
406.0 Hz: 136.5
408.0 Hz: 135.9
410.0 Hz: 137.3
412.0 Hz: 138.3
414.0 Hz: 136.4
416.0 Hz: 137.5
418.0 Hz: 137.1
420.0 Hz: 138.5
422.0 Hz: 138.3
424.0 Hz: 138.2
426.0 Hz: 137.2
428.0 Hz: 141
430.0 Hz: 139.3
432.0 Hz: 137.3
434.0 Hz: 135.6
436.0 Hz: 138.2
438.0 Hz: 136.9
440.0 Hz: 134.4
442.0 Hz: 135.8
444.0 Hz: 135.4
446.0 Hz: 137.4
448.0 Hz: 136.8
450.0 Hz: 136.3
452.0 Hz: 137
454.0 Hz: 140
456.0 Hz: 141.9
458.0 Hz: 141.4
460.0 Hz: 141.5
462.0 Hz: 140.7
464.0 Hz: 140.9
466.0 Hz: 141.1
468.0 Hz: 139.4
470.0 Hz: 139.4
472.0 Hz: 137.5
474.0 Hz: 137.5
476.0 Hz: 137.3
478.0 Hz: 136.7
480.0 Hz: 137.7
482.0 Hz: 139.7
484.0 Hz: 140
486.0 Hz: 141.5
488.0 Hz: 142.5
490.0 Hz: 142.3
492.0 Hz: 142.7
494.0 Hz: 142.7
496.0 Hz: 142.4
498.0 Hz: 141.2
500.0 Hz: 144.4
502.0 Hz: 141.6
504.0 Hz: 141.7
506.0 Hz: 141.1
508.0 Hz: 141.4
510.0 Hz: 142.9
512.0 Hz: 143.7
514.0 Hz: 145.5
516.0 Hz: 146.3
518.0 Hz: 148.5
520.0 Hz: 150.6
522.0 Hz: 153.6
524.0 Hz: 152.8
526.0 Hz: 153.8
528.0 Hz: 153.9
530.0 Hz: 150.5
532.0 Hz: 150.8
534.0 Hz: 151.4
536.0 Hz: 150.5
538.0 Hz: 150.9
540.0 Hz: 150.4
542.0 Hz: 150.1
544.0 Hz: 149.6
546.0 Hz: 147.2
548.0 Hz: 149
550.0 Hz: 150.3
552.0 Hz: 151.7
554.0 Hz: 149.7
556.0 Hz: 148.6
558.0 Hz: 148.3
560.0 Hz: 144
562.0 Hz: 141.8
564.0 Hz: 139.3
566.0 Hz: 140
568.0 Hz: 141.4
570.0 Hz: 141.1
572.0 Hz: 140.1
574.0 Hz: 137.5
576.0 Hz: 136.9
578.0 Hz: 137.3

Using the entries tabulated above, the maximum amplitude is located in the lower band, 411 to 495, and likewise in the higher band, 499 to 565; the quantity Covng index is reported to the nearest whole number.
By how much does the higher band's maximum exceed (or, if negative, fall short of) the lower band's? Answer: 11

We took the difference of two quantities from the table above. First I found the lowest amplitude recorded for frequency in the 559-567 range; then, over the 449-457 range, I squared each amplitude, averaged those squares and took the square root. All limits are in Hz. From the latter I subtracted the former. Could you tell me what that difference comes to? 0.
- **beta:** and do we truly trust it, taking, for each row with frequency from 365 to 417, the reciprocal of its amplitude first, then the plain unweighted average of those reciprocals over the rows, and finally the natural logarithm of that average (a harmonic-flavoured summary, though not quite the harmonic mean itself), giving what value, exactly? -4.92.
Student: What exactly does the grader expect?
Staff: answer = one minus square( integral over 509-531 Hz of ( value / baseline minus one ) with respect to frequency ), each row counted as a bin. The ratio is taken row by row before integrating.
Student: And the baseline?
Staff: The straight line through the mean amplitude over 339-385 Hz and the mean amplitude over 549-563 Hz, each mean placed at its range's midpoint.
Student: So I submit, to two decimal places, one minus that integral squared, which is 0.75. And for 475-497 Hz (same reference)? 0.68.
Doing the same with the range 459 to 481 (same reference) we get 0.56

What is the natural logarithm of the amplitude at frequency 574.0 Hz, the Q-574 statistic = 4.92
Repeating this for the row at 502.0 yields 4.95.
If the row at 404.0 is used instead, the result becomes 4.93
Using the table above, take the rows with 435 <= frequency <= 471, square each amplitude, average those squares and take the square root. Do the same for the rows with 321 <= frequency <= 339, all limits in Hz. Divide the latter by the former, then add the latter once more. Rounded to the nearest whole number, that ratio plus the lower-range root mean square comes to 93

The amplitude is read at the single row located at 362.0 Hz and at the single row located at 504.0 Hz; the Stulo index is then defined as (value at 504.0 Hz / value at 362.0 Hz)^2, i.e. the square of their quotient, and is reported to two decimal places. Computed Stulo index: 1.06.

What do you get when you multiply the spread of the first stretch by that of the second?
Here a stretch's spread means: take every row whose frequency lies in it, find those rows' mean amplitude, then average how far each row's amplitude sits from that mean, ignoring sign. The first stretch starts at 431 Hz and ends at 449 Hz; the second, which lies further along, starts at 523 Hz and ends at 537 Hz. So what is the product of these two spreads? 1.3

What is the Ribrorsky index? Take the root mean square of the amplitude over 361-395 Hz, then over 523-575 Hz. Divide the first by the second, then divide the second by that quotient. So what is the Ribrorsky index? 159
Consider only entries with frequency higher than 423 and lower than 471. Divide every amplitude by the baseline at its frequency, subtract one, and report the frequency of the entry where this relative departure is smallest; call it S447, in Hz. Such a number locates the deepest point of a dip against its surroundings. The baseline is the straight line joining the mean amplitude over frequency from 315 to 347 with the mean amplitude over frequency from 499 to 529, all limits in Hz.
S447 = 470.0 Hz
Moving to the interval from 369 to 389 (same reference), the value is 388.0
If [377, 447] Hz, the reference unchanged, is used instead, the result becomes 444.0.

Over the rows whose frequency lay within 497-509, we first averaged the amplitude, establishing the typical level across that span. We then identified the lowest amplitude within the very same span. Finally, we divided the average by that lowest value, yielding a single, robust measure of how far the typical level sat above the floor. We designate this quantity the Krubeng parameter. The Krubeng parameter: 1.01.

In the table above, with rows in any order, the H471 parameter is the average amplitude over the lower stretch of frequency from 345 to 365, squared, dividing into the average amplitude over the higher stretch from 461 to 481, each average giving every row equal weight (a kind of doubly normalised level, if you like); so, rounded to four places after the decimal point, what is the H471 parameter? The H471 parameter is 0.0071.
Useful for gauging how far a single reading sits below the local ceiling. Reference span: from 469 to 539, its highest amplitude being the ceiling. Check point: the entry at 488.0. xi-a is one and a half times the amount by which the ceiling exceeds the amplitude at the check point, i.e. 17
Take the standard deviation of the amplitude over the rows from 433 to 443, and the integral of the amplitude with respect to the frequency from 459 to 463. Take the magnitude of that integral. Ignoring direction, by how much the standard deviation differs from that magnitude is 563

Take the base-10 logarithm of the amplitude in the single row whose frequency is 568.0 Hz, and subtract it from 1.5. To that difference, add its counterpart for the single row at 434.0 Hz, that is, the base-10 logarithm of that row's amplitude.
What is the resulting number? 1.48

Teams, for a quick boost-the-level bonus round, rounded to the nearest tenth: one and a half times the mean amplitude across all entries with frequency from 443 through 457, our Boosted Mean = 206.7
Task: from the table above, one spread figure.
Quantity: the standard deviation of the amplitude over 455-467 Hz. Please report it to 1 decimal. 0.4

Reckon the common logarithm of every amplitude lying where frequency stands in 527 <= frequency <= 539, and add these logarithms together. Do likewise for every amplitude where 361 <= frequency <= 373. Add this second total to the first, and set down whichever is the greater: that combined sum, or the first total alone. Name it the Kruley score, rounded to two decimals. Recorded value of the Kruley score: 25.89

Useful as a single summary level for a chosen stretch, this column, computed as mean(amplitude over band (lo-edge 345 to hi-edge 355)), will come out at 140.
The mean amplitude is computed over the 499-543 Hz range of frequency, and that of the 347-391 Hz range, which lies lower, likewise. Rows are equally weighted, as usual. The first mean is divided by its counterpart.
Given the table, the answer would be 1.08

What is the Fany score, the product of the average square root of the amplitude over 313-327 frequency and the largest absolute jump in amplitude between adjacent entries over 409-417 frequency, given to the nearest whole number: 17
